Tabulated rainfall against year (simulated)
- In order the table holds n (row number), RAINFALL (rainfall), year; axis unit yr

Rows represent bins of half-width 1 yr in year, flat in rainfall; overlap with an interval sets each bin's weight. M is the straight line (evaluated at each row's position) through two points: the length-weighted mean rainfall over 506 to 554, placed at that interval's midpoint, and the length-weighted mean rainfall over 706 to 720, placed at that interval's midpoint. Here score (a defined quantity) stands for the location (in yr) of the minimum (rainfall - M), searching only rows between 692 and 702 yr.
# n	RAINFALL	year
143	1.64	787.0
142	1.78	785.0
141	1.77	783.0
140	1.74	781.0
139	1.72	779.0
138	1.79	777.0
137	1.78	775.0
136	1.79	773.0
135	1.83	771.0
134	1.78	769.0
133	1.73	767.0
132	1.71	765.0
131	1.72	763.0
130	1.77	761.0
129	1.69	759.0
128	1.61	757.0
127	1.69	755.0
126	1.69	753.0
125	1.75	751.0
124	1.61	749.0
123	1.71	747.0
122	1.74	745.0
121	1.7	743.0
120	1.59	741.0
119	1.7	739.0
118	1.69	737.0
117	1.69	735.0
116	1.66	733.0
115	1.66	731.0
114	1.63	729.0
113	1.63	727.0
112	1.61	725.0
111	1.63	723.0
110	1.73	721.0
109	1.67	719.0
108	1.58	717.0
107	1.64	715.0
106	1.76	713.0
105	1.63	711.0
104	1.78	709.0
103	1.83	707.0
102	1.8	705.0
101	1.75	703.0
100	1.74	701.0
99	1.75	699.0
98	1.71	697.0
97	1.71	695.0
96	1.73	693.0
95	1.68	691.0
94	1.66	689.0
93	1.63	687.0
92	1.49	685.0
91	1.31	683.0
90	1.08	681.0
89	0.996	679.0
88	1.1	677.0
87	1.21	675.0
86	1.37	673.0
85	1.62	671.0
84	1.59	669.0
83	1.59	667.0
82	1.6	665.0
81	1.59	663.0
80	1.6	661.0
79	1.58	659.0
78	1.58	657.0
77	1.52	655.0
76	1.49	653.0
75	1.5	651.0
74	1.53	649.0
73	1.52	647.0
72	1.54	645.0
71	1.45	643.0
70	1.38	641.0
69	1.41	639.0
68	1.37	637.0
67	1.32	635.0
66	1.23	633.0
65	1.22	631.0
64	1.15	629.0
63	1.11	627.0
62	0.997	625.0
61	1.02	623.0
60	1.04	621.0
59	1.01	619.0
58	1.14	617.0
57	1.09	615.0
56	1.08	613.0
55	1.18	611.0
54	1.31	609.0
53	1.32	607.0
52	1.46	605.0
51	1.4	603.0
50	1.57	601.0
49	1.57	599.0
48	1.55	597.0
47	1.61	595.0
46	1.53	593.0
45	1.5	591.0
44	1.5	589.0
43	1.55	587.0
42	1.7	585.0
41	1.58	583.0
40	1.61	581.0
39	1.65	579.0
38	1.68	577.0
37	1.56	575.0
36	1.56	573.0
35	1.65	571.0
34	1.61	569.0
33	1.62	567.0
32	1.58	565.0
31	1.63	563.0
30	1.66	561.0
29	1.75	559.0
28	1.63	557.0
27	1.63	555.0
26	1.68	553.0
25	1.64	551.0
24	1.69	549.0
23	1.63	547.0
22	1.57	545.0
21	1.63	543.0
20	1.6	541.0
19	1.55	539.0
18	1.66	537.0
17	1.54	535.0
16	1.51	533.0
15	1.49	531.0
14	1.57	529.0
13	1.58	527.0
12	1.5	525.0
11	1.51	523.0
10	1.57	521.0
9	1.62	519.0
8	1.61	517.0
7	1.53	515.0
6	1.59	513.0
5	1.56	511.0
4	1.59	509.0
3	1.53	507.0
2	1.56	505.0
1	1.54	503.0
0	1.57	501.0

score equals 697.0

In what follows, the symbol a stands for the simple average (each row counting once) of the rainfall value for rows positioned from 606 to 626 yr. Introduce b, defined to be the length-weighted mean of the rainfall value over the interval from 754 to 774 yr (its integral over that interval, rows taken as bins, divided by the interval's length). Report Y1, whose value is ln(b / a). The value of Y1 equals 0.4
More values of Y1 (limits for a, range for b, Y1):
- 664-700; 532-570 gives 0.1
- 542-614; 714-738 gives 0.1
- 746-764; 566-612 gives -0.1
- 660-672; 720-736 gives 0.0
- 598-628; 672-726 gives 0.3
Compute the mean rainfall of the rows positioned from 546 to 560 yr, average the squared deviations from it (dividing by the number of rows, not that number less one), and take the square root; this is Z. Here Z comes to 0.042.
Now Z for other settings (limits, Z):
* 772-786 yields 0.025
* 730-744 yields 0.036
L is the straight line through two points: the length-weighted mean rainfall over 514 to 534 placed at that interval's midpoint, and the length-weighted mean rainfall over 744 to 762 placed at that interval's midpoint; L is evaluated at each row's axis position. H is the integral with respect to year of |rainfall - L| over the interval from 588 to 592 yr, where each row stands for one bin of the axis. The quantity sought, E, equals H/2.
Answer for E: 0.18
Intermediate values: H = 0.36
